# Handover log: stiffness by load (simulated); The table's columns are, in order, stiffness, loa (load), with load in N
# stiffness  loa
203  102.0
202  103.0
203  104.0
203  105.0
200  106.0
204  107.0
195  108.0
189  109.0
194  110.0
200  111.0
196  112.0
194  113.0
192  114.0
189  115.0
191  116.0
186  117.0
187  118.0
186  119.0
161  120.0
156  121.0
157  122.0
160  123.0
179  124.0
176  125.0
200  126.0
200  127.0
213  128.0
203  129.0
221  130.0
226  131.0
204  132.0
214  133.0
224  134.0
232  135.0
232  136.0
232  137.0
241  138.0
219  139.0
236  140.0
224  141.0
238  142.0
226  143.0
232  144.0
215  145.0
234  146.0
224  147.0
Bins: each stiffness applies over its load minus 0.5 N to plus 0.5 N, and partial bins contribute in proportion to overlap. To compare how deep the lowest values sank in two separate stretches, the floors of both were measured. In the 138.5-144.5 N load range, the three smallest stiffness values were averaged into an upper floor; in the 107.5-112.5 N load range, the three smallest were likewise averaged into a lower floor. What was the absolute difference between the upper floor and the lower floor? 30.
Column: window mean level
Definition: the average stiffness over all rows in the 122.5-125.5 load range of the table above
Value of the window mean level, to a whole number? 172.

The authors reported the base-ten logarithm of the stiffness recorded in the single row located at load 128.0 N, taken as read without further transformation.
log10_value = 2.33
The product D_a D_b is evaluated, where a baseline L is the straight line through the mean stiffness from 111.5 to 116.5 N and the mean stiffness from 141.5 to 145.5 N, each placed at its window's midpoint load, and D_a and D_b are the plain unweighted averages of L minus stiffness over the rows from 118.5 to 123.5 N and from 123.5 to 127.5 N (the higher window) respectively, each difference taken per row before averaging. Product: 641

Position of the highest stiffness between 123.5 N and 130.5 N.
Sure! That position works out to 130.0 N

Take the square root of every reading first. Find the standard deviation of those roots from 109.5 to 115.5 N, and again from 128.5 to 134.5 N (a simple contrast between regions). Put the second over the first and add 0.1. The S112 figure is 2.7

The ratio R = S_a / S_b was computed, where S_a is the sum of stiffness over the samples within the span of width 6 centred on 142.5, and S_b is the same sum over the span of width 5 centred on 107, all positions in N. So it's 1.4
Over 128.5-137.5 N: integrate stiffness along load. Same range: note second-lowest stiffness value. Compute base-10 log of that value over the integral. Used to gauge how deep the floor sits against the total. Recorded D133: -0.99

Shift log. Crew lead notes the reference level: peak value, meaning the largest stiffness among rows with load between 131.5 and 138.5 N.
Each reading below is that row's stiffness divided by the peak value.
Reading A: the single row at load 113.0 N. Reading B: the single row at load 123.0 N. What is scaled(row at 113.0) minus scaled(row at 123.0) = 0.14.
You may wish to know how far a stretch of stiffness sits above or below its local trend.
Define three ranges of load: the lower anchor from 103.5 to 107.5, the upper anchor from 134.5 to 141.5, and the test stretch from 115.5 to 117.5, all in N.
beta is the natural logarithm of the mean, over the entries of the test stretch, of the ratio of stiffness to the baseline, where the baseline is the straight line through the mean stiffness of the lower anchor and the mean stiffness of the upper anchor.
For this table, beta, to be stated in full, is -0.12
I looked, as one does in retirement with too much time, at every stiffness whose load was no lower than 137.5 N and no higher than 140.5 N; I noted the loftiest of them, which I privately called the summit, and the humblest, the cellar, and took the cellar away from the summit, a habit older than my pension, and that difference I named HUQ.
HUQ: 22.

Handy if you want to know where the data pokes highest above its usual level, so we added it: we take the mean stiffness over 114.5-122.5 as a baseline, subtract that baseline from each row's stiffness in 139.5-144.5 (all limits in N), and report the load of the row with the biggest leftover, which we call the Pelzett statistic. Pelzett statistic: 142.0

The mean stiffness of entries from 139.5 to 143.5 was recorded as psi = 231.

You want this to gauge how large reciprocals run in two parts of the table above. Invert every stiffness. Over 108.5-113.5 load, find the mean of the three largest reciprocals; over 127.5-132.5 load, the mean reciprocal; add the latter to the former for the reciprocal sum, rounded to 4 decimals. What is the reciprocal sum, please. 0.0099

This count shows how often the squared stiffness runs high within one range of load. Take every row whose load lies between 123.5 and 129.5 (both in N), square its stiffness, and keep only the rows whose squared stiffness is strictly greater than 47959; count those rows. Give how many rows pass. 0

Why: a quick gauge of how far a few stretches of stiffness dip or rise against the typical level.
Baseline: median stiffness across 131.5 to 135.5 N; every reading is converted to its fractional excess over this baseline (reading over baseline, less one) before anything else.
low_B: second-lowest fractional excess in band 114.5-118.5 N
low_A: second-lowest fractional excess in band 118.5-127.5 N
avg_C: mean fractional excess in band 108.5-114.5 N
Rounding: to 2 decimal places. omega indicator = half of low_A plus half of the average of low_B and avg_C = -0.21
